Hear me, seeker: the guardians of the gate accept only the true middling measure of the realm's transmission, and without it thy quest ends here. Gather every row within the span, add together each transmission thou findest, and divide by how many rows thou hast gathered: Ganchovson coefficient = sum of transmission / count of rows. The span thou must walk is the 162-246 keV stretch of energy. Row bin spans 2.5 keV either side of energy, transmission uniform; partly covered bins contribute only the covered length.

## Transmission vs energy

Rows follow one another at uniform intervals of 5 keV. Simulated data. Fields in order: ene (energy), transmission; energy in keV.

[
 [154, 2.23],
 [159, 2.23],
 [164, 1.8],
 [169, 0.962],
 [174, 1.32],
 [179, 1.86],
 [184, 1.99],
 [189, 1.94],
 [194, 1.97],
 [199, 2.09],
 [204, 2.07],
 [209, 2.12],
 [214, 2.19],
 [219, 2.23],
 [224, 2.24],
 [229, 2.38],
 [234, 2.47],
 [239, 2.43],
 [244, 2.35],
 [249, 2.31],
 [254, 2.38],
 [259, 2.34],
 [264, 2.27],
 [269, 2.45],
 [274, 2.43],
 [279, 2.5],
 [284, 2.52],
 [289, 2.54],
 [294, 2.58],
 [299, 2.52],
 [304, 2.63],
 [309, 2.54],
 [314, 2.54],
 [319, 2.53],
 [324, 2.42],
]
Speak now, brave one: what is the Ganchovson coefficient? 2.02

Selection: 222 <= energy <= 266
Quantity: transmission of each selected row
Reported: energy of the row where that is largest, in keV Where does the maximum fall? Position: 234 keV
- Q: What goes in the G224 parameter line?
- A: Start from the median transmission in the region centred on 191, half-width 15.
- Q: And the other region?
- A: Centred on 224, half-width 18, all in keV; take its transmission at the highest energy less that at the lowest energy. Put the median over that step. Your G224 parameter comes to 6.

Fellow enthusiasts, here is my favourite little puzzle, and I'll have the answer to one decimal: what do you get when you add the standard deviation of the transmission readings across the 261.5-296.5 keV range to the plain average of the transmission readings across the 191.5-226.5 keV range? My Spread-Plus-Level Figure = 2.2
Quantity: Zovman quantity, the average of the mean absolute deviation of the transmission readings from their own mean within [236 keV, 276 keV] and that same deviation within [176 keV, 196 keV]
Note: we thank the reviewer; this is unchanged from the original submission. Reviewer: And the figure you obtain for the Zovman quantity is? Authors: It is 0.046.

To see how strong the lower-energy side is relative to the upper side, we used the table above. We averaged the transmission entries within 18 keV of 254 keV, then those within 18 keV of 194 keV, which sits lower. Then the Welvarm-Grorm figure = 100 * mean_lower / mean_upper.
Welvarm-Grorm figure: 85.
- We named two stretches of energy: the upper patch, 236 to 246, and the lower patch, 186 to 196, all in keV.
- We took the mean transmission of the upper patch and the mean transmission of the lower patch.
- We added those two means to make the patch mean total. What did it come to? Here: 4.35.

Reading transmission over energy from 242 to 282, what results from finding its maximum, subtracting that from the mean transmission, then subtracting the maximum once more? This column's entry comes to -2.62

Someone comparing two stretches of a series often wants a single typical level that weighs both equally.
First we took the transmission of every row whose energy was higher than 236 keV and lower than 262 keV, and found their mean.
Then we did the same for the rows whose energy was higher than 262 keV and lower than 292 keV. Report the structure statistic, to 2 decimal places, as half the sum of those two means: 2.41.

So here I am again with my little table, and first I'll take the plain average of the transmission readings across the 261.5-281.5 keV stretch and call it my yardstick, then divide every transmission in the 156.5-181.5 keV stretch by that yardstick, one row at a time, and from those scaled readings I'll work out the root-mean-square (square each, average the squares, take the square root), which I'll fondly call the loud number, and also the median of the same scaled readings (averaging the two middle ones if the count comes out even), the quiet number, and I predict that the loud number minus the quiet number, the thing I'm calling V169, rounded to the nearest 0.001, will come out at -0.044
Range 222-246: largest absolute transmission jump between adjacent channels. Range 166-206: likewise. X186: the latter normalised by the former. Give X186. 3.9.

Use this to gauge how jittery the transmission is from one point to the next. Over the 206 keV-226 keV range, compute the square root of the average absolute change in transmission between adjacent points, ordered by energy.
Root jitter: 0.20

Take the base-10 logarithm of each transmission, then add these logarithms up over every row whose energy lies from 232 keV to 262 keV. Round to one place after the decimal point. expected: 2.3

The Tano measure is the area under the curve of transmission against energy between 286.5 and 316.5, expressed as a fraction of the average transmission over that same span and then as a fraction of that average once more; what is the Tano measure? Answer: 11.7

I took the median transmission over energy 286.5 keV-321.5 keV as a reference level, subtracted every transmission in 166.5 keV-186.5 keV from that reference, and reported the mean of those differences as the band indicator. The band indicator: 1.01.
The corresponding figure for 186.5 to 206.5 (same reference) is 0.52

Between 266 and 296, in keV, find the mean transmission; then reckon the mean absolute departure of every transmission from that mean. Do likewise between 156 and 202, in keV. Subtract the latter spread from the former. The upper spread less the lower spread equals -0.25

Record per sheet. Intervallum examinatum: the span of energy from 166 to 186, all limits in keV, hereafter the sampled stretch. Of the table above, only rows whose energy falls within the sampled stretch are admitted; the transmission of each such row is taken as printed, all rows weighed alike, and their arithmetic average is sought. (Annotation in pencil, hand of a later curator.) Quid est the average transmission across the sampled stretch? 1.53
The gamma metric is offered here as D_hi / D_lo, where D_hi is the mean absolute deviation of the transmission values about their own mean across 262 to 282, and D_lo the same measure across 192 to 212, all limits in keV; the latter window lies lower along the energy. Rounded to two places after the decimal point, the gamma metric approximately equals 1.54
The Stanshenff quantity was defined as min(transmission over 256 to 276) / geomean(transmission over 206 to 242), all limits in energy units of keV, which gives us 0.99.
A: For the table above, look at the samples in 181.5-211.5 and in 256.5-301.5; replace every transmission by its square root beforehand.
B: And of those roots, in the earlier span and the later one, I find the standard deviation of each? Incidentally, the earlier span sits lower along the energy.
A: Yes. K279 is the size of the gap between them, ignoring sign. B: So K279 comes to 0.007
